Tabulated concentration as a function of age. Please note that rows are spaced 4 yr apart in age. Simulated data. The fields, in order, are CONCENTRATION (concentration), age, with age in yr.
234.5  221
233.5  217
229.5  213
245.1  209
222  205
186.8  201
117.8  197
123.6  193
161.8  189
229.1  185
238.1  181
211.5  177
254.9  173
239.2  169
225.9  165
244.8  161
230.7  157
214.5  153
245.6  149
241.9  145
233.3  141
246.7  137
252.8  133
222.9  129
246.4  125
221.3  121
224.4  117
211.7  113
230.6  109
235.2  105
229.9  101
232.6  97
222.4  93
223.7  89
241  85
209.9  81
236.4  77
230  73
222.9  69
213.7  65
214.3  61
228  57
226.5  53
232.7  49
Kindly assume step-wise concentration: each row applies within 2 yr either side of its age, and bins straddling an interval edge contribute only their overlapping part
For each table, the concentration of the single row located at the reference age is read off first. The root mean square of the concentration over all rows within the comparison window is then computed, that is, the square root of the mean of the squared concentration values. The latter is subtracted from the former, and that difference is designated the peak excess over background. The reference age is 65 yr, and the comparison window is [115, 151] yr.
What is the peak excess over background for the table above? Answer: -24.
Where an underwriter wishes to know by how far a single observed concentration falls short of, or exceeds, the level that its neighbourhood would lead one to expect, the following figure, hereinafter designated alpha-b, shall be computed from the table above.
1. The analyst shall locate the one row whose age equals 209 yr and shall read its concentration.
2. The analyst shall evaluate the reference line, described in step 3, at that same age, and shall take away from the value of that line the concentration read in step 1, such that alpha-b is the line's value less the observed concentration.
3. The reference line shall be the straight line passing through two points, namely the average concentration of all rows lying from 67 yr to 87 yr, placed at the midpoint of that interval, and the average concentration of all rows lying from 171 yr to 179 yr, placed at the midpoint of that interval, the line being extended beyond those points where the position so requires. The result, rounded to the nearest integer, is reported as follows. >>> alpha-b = -10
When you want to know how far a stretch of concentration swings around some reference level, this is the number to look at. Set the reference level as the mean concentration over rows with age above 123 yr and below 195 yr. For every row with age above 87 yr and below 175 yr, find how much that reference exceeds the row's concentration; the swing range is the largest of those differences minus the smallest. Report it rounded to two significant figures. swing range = 43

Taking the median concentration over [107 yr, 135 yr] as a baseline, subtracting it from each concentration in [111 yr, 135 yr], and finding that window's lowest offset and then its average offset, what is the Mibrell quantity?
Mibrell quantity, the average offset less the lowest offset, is 18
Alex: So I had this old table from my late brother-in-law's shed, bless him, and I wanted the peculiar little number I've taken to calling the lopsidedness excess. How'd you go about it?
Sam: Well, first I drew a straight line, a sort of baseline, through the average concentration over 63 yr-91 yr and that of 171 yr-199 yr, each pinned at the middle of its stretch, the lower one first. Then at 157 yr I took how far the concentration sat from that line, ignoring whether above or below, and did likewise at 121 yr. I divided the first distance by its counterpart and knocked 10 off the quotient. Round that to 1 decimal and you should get -6.9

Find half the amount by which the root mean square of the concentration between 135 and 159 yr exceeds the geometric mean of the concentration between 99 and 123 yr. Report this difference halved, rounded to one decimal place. 5.2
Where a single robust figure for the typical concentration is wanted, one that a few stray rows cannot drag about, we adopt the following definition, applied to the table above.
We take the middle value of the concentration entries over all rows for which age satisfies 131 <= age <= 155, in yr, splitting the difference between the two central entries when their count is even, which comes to 244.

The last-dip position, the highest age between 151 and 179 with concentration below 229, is 177 yr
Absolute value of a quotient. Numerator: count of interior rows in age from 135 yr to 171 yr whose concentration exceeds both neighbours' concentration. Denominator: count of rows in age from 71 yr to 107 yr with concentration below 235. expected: 0.33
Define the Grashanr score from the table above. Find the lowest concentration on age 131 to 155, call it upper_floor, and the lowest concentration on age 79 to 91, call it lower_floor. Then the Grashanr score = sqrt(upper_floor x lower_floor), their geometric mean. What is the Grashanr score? 212.2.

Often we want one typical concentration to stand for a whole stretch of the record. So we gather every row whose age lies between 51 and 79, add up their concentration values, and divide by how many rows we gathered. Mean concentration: 225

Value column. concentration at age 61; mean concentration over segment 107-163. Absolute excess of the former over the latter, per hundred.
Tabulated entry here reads 0.19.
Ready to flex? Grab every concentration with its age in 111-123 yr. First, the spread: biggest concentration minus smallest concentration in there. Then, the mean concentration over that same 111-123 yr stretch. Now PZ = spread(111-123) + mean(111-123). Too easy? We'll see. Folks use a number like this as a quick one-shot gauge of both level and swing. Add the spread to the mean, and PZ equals 232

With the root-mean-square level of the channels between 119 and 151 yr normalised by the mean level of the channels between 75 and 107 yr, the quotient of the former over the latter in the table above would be 1.04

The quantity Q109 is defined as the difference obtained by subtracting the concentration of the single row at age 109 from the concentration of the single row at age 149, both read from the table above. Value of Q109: 15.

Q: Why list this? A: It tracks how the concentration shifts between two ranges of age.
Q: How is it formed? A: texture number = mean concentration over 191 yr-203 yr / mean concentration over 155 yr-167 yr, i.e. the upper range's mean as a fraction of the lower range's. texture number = 0.61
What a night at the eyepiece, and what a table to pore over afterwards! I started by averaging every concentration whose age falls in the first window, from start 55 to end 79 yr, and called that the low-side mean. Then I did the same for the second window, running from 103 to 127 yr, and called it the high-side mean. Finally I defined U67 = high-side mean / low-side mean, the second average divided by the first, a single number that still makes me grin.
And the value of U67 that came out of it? 1.02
